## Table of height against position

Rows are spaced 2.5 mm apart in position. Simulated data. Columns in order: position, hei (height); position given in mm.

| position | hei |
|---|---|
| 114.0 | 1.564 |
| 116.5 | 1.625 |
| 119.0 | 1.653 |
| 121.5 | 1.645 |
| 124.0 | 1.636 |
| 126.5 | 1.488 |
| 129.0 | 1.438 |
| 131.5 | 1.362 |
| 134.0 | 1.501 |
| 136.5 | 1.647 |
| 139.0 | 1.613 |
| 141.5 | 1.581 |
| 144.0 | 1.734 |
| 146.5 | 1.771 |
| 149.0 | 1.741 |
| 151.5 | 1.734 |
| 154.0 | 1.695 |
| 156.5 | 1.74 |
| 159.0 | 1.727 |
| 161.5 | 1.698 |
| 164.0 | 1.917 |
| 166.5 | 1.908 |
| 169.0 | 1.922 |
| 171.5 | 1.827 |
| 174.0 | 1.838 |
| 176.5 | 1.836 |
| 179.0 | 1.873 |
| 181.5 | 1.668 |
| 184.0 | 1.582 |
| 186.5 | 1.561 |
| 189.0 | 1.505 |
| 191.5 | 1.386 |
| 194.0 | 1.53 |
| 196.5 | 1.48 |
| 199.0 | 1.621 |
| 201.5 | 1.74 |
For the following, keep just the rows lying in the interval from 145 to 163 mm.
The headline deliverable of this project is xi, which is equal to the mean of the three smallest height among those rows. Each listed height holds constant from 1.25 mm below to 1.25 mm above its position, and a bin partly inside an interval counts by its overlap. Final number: 1.71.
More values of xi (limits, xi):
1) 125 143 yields 1.43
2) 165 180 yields 1.83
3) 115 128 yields 1.58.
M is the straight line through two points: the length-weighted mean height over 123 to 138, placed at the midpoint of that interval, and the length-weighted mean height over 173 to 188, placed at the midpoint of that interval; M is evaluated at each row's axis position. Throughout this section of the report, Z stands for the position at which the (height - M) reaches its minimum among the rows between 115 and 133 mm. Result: 131.5 mm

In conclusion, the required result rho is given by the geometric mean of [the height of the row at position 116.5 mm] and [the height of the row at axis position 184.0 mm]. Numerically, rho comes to 1.60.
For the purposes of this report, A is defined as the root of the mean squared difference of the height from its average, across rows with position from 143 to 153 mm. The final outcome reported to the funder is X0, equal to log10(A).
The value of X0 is -1.82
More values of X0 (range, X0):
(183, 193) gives -1.12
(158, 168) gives -1.00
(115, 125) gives -1.98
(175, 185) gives -0.92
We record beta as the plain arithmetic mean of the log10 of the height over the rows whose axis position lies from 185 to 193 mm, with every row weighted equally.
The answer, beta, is 0.17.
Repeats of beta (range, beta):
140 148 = 0.23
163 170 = 0.28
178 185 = 0.23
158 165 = 0.25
